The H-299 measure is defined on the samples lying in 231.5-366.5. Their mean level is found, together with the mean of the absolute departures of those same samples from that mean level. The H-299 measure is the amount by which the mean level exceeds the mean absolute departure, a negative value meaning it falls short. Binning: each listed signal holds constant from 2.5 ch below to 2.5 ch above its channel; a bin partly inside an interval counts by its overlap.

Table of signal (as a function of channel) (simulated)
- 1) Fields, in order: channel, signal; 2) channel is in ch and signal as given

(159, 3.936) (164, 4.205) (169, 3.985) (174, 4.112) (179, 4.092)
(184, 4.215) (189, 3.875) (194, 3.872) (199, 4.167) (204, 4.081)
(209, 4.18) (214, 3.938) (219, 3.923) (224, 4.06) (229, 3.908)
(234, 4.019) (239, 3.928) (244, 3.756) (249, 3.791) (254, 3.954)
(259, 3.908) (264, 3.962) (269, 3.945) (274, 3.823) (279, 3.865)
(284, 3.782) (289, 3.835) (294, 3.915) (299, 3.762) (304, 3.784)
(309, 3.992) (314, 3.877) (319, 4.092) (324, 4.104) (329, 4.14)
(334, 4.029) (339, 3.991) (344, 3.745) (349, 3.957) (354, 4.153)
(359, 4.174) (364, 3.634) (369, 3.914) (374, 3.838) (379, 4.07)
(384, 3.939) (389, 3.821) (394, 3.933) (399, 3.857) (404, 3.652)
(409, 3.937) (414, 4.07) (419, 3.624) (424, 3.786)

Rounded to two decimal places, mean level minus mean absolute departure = 3.81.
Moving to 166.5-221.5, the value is 3.93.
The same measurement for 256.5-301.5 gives 3.81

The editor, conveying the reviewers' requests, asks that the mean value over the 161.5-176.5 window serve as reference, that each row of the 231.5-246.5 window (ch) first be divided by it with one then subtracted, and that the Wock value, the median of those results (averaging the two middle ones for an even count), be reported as -0.042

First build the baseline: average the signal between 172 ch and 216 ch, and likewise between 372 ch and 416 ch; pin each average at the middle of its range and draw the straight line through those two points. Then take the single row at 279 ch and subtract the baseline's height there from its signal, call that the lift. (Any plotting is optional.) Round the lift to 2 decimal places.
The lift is -0.13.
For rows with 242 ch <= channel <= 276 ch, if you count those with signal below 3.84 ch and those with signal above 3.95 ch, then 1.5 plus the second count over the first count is 2.2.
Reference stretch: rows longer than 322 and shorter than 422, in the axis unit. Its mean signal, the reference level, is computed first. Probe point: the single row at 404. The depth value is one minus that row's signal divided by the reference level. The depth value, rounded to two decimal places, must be 0.07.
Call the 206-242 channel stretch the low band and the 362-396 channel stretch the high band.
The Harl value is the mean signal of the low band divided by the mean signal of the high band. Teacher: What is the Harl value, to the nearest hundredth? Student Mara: 1.03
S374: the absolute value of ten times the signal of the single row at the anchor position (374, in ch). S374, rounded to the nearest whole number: 38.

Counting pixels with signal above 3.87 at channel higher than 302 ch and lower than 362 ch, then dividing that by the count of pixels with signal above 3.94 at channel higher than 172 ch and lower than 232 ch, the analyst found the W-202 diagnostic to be 1.4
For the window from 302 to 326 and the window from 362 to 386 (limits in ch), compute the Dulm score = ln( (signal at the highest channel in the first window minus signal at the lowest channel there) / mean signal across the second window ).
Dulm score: -2.5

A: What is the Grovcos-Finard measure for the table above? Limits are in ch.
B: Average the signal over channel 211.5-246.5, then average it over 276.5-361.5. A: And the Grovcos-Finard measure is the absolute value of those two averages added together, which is 7.89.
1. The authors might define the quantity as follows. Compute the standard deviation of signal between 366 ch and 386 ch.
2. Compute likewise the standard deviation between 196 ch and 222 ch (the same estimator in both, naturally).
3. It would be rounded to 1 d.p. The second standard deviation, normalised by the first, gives 1.3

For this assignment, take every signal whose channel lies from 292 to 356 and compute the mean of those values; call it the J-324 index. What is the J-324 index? 3.96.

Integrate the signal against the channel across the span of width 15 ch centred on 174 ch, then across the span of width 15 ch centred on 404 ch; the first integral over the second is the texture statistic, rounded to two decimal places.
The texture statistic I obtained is 1.06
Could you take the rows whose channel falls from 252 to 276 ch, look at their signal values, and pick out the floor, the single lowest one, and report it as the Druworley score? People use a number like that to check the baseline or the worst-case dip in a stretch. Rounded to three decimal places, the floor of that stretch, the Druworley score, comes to 3.823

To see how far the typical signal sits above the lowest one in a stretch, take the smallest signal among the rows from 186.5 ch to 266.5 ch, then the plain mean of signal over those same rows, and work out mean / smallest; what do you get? 1.05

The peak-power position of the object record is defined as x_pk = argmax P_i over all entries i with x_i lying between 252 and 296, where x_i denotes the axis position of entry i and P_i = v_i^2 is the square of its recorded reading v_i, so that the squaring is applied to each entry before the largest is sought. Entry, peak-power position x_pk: 264 ch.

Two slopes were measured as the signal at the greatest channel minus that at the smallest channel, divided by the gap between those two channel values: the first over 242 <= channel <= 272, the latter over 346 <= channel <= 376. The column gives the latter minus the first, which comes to -0.012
